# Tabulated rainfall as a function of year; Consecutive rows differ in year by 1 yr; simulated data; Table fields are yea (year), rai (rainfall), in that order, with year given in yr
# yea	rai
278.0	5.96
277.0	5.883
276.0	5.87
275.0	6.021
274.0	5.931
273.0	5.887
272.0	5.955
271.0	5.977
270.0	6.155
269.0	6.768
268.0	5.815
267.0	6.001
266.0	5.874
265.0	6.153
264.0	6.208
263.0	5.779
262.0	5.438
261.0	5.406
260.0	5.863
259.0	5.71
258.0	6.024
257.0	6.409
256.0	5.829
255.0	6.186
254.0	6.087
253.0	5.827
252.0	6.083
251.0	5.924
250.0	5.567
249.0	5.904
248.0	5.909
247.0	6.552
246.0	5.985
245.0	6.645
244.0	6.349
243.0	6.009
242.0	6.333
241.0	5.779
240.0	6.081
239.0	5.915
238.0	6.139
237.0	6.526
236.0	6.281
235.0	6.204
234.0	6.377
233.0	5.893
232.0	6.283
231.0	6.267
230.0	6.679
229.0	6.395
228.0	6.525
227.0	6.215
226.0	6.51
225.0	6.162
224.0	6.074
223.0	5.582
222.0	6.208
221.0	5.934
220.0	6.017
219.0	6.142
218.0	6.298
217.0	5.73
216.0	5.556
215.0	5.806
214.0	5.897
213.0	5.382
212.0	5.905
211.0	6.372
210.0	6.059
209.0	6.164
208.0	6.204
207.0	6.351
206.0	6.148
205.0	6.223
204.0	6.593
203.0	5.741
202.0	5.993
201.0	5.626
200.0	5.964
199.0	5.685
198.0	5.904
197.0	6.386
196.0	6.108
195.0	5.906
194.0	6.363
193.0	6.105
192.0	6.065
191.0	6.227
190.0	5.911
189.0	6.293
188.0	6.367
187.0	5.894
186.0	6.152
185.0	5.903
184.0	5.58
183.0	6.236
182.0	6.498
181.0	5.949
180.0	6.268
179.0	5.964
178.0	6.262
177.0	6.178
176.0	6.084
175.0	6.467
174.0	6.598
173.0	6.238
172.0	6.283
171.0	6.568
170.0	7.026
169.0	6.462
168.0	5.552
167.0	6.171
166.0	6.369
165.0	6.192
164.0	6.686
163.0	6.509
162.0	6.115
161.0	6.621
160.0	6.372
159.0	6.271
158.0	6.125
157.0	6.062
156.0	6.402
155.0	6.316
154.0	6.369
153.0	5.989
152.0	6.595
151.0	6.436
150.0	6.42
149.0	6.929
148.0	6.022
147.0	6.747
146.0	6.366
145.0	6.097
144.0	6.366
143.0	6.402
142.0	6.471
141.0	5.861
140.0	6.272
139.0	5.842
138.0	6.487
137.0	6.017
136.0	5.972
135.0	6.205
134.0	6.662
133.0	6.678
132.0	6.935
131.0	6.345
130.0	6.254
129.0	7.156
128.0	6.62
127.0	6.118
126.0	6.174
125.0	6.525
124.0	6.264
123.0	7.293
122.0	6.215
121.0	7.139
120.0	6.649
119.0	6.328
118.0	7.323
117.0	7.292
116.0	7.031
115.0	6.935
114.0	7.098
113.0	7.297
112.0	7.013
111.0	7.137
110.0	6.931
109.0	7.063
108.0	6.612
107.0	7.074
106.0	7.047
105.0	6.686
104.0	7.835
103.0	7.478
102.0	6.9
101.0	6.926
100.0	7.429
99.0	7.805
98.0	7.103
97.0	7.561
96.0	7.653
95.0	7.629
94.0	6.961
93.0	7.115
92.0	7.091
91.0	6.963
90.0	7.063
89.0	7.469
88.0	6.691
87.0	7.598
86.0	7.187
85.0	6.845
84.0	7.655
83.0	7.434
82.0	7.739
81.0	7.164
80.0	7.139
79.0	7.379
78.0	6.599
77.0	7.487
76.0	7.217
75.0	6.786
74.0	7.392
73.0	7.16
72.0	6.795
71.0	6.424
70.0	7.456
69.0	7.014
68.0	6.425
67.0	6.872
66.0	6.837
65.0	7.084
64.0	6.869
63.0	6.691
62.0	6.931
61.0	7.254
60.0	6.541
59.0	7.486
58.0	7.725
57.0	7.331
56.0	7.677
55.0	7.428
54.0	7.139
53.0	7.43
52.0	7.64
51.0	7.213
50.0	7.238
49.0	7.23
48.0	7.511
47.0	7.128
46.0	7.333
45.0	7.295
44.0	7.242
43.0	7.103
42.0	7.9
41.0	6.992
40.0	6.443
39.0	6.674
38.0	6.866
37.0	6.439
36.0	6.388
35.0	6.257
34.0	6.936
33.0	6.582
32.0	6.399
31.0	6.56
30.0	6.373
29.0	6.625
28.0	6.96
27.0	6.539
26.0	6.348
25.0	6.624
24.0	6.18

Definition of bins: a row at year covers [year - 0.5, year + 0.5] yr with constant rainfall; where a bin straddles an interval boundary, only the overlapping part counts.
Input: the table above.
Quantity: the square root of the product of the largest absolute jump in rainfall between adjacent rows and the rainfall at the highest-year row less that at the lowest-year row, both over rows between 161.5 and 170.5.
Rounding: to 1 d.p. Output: 0.9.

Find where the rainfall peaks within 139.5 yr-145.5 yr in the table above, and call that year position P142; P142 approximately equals 142.0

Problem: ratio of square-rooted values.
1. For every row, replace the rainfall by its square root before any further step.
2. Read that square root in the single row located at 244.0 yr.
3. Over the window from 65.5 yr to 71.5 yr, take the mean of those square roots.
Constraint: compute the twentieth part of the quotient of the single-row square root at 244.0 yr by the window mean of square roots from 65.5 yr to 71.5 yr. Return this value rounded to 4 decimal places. 0.0482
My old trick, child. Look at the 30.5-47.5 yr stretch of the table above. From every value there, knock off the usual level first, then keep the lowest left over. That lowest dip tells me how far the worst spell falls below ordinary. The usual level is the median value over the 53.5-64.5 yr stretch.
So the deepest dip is -1.0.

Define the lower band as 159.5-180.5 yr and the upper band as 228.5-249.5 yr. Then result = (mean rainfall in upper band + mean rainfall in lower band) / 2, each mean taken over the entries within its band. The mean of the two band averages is 6.3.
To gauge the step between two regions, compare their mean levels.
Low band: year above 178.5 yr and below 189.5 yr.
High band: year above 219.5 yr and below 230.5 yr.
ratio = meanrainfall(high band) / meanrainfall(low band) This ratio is 1.02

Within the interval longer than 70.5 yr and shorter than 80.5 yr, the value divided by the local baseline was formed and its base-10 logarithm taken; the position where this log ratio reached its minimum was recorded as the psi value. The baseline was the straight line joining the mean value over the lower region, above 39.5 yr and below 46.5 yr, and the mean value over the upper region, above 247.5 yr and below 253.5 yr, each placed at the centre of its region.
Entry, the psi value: 71.0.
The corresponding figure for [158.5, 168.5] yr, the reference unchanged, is 168.0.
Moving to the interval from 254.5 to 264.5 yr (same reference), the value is 261.0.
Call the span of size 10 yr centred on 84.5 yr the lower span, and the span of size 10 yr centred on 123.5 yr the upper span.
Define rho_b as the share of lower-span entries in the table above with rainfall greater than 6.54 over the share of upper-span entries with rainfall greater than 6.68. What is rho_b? 5.0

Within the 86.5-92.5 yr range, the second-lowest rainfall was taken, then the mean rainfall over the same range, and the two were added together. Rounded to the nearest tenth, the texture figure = 14.1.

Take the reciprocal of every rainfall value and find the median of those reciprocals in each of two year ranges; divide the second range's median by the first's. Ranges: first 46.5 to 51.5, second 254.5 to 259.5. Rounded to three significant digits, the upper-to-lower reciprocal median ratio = 1.20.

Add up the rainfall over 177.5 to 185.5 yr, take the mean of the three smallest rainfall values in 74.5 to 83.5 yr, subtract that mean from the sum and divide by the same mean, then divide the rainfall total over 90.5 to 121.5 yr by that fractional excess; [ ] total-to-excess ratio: 36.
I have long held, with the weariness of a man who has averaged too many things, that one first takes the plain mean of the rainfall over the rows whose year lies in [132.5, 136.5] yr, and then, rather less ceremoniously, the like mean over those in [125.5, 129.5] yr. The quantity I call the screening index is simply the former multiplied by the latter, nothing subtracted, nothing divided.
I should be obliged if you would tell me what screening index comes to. 41.6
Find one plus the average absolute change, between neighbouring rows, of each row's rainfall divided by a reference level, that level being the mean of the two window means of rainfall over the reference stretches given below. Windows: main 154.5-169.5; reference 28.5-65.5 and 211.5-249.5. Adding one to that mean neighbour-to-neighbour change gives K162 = 1.05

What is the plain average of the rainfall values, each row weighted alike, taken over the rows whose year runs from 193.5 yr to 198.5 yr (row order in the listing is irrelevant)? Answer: 6.13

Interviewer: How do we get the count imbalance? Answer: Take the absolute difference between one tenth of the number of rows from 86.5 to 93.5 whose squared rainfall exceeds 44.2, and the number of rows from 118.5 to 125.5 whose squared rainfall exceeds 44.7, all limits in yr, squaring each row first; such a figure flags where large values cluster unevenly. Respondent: 1.3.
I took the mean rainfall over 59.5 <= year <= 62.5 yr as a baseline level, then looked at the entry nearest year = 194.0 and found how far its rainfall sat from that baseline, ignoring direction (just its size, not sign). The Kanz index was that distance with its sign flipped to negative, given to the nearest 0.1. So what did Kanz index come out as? -0.5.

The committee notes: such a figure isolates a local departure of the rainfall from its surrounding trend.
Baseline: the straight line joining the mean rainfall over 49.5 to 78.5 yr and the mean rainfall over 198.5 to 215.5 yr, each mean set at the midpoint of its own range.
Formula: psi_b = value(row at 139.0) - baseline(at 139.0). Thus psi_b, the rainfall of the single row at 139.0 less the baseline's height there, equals -0.7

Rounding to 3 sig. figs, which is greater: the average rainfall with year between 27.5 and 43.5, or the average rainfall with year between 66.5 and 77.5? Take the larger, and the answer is 7.00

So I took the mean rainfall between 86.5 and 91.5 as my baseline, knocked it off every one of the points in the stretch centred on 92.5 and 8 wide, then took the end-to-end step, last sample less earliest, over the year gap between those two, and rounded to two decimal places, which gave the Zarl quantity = 0.03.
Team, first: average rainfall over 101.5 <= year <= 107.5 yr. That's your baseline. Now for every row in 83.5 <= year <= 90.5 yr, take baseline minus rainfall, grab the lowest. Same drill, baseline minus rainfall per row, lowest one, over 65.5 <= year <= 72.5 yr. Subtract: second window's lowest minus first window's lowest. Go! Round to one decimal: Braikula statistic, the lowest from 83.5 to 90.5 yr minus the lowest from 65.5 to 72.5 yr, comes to -0.2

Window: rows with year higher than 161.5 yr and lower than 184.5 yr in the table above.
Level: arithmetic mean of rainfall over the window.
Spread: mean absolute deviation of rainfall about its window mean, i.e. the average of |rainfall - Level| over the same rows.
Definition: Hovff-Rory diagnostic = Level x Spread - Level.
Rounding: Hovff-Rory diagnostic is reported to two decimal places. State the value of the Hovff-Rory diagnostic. -4.77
